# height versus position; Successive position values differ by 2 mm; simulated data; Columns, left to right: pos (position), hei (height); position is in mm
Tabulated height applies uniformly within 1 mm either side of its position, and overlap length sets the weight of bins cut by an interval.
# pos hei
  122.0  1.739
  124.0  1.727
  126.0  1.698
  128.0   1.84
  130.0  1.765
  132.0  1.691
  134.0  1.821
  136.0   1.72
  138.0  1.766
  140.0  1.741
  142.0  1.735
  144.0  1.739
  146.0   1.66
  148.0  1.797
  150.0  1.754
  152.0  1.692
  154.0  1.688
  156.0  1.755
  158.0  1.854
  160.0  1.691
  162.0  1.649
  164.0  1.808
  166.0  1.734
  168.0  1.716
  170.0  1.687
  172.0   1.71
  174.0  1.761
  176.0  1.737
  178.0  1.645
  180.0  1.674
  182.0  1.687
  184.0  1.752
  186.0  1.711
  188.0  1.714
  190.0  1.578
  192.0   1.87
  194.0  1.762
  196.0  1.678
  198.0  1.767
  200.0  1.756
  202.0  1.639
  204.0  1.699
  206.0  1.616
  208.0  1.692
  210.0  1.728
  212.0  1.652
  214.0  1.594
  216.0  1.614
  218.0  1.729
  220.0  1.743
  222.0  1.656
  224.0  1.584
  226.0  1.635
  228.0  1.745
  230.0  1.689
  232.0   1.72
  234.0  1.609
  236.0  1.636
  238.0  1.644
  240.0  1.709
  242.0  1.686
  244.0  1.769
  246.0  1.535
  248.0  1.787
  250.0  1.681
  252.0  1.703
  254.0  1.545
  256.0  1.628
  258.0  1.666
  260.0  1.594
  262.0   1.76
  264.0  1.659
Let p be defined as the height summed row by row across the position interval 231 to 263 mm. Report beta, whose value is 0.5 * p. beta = 13.3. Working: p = 26.7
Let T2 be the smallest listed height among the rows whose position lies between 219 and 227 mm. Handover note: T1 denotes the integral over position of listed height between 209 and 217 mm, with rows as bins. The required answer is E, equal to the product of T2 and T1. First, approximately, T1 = 13.2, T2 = 1.584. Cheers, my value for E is 20.87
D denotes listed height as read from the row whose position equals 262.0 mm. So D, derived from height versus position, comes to 1.76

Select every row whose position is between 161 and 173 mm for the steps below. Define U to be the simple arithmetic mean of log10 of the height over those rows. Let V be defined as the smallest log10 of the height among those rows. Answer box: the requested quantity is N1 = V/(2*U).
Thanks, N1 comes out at 0.463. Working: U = 0.235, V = 0.217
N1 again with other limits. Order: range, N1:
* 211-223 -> 0.458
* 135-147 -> 0.464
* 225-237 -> 0.463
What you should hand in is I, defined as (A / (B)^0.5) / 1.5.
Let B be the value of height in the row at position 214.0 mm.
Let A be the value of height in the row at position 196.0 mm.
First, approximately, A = 1.678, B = 1.594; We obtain 0.89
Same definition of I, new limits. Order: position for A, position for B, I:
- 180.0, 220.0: 0.85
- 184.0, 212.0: 0.91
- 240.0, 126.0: 0.87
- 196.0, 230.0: 0.86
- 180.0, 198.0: 0.84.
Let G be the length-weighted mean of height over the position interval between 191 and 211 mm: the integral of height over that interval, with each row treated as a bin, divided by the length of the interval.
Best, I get 1.72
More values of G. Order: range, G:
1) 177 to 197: 1.71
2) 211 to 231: 1.66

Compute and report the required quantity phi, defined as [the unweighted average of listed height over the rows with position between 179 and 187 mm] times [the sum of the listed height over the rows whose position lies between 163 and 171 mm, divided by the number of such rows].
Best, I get 2.96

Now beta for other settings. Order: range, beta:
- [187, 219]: 13.5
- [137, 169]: 13.9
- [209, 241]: 13.3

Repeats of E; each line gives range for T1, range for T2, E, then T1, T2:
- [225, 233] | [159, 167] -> 22.39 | 13.6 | 1.649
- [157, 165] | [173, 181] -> 23.04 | 14.0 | 1.645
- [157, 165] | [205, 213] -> 22.63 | 14.0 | 1.616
